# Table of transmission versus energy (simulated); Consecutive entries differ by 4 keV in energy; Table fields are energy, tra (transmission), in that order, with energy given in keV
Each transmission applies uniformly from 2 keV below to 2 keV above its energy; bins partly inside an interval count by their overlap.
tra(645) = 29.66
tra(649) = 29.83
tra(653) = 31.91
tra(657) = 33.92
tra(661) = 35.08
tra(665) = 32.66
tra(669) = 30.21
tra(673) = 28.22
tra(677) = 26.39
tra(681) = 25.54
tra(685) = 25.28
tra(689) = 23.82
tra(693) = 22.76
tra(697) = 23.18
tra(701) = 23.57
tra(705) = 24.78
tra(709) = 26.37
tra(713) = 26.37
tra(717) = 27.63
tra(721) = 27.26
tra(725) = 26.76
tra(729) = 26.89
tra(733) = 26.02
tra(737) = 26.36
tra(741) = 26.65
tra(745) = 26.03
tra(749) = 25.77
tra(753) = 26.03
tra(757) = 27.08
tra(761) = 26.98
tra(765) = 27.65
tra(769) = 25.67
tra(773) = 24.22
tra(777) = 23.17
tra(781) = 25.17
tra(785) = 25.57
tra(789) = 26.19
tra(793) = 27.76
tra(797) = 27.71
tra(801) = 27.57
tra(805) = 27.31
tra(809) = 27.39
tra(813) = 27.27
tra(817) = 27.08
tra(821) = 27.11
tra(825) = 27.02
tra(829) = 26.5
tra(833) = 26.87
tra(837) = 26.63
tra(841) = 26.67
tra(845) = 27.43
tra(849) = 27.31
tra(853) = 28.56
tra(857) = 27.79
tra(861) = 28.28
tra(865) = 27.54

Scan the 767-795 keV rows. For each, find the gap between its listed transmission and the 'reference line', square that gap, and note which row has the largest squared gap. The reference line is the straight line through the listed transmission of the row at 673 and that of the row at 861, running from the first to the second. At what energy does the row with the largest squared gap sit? 777 keV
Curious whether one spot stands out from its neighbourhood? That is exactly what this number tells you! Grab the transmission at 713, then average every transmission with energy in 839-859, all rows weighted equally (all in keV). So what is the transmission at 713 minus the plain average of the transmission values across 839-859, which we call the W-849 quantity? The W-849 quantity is -1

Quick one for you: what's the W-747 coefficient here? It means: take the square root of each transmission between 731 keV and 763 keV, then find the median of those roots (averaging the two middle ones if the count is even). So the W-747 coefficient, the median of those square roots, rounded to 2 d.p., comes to 5.12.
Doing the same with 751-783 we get 5.08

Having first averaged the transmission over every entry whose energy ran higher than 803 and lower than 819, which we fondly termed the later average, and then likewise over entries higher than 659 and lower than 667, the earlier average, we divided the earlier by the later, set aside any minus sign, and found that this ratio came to 1.24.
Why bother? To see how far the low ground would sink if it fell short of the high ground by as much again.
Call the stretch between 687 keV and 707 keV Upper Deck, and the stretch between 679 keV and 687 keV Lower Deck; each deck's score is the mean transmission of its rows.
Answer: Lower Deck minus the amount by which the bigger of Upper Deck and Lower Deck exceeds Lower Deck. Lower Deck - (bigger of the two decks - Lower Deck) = 25.4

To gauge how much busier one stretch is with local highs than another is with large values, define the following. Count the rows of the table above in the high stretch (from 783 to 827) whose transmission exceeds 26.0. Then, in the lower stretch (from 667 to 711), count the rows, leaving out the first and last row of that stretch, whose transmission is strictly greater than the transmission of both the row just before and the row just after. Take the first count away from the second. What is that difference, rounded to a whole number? -10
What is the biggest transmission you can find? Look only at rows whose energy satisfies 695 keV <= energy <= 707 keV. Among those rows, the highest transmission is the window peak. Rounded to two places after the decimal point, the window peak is 24.78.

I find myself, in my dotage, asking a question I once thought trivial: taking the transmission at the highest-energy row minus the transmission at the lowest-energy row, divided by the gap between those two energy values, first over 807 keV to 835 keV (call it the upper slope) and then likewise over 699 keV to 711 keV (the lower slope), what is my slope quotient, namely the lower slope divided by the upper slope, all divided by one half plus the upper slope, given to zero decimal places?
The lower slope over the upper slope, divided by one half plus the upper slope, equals -34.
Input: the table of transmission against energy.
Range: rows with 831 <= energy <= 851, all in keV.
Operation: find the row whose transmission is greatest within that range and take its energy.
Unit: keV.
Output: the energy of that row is 845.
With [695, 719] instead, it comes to 717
